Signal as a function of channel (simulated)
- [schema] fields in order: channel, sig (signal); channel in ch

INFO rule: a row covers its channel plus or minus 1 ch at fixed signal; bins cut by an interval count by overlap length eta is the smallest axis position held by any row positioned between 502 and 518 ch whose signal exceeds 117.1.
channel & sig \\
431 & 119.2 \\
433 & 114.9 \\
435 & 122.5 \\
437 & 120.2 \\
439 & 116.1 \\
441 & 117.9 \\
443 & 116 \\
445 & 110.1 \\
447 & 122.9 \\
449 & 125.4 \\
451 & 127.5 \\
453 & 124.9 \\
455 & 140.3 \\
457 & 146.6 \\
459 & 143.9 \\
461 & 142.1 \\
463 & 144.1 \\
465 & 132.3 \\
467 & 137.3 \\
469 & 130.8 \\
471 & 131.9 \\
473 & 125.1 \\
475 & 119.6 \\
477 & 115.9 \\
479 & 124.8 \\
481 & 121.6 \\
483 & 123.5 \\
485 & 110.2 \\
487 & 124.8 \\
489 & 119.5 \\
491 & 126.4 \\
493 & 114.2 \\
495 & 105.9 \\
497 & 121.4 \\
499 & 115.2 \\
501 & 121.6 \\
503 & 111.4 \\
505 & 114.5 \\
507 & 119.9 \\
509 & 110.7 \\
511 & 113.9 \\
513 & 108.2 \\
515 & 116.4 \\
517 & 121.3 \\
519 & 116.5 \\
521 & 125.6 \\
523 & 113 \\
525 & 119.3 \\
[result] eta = 507 ch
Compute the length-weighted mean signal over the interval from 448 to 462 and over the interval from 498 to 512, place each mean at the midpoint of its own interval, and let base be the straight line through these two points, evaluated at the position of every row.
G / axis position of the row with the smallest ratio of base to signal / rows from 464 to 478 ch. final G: 467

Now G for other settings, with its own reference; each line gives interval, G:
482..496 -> 491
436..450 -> 449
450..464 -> 463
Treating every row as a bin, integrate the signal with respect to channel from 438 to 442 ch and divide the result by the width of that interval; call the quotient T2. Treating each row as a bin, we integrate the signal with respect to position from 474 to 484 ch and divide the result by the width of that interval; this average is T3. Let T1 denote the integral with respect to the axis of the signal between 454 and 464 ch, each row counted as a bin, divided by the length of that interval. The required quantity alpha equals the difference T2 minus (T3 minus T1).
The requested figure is 139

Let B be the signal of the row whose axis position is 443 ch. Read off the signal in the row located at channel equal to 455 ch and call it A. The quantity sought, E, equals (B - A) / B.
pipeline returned -0.21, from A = 140.3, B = 116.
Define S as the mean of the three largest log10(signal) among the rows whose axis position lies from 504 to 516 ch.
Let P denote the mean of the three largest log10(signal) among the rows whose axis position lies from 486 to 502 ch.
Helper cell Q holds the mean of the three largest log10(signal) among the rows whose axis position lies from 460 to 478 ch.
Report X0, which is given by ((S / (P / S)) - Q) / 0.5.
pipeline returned -0.22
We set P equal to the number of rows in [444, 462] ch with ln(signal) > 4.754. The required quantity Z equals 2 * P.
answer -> 16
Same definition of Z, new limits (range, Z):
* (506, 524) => 10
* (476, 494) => 12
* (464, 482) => 16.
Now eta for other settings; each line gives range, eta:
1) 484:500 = 487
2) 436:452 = 437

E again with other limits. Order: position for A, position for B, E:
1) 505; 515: 0.02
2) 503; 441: 0.06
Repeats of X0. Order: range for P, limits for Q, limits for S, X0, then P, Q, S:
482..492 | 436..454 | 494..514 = -0.06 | 2.097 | 2.10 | 2.08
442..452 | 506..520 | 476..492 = 0.04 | 2.098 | 2.08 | 2.10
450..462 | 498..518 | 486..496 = -0.11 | 2.159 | 2.08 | 2.09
